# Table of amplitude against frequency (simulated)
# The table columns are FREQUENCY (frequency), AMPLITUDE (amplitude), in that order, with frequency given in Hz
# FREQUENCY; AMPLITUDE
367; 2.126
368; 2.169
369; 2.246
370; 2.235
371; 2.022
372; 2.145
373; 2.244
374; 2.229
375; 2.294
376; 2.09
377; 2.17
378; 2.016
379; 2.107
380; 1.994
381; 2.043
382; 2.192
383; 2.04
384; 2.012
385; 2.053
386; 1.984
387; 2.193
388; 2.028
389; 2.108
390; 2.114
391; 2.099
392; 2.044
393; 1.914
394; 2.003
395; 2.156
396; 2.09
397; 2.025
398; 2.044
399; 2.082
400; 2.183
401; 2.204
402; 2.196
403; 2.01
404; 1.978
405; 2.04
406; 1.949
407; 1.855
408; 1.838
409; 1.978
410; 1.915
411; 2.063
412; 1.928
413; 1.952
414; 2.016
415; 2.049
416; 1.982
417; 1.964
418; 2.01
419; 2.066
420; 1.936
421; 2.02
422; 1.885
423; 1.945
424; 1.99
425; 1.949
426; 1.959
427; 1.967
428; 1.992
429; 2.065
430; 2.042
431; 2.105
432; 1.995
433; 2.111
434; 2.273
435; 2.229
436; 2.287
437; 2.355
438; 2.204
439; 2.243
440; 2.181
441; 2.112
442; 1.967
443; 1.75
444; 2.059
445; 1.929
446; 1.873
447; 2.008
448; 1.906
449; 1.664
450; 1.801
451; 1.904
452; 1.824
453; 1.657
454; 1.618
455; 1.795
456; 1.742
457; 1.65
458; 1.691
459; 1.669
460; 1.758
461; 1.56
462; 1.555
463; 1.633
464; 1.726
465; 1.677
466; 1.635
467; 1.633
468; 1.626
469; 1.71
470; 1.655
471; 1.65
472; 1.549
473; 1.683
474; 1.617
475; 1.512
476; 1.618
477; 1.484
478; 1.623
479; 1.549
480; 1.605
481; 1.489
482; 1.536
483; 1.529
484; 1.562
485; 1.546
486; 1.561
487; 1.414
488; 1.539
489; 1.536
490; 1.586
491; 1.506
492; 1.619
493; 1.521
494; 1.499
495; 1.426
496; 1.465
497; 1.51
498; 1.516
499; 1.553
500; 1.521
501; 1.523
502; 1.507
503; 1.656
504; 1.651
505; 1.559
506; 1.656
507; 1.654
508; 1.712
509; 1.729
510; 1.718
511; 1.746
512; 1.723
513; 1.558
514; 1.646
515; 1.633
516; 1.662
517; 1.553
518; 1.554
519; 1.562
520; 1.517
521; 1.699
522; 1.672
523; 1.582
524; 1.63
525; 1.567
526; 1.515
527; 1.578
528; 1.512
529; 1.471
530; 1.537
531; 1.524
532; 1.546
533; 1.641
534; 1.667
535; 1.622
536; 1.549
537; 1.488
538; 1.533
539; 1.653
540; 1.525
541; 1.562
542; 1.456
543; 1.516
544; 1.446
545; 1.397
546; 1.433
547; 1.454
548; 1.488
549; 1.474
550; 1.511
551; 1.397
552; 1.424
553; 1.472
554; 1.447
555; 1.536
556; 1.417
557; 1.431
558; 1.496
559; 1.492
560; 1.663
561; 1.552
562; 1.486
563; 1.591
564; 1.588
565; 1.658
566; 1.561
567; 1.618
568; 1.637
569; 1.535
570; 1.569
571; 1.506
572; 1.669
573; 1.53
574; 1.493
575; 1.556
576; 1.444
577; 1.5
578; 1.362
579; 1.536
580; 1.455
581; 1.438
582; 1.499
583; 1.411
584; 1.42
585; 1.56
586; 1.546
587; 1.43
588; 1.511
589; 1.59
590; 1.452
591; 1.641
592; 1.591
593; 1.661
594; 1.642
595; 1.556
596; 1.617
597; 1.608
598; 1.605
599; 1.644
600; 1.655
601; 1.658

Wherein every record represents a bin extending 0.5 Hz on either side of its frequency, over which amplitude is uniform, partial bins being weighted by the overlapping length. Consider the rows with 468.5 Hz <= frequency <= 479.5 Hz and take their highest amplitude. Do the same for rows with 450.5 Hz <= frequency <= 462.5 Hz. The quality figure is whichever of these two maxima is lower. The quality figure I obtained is 1.710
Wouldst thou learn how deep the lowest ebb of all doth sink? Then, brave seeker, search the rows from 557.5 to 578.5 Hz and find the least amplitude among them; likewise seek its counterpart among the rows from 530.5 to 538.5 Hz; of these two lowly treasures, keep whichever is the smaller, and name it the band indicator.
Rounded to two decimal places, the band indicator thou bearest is 1.36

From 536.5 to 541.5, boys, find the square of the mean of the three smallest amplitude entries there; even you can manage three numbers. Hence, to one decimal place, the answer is 2.3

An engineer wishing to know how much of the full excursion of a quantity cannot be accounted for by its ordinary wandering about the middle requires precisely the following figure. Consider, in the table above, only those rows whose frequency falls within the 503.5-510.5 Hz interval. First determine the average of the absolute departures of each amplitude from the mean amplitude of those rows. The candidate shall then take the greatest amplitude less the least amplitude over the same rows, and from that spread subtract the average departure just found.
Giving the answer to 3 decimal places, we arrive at 0.126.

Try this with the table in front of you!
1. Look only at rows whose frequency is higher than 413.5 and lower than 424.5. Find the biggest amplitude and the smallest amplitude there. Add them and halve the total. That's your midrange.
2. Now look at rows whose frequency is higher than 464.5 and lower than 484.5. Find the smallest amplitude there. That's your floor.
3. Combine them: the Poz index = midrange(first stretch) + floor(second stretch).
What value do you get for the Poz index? 3.5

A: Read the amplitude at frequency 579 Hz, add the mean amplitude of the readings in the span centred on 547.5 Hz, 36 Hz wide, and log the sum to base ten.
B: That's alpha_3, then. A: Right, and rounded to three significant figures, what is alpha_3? 0.485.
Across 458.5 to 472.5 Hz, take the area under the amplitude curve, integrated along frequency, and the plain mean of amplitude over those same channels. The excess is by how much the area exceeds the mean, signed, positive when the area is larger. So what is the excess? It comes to 21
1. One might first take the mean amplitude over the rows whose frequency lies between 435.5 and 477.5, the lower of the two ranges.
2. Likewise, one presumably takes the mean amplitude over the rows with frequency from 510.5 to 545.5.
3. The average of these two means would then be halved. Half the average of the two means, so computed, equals 0.84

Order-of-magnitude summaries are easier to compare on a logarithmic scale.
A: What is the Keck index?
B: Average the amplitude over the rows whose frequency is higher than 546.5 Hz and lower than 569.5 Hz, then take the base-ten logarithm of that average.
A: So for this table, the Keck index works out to 0.181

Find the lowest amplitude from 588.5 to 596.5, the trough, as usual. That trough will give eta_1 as 1.452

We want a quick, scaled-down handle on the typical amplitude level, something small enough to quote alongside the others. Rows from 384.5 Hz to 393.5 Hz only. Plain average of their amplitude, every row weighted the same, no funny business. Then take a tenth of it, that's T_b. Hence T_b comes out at 0.206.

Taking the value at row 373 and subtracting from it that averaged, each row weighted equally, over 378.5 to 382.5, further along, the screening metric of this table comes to 0.16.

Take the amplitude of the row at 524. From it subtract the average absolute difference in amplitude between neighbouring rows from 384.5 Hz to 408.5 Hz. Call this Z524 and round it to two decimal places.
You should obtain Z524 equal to 1.55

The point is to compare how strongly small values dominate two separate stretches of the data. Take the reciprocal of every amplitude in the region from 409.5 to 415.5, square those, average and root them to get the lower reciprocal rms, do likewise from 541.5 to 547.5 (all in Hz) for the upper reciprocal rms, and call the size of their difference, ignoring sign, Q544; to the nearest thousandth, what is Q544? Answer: 0.186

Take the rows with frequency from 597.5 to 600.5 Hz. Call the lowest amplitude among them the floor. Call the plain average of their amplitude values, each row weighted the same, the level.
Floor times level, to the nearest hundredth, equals 2.62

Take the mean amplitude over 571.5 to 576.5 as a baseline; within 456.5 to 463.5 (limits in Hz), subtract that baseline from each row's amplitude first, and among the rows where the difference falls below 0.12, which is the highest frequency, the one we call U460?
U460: 463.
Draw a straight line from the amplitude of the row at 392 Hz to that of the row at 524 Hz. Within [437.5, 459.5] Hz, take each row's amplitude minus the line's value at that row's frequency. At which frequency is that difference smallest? 454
